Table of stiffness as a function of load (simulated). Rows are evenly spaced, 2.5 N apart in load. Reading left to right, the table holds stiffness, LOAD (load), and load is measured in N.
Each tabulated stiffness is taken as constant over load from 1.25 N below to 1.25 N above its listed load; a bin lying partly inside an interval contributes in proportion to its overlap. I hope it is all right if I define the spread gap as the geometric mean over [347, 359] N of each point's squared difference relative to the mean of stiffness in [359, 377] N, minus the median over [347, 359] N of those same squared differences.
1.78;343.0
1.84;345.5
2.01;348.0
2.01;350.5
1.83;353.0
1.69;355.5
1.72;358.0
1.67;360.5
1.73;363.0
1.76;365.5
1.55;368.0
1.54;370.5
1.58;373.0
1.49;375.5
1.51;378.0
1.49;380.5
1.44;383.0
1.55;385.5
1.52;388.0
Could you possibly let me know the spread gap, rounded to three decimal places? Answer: -0.009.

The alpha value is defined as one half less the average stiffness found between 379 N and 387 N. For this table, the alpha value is -0.99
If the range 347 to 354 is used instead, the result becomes -1.45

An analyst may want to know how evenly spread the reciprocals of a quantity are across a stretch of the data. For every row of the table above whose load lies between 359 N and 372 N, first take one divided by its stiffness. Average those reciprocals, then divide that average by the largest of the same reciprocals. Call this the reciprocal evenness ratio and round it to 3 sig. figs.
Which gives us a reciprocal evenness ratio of 0.936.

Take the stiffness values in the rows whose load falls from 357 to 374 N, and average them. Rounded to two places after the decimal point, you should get 1.65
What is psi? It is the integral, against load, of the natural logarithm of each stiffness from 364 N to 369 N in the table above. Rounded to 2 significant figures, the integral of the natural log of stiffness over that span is 2.5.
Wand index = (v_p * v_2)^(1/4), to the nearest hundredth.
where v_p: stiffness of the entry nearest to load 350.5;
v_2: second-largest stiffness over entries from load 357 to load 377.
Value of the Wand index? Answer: 1.37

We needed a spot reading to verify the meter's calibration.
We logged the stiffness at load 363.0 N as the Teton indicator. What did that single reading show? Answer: 1.73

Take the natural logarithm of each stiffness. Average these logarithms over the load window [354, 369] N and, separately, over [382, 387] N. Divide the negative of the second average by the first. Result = -0.77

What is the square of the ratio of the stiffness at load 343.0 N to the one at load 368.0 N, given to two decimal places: 1.32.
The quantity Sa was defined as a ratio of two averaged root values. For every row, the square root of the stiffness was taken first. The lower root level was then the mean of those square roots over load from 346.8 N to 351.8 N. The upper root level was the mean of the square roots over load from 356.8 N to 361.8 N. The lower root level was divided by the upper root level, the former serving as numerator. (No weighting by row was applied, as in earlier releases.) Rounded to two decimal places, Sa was 1.09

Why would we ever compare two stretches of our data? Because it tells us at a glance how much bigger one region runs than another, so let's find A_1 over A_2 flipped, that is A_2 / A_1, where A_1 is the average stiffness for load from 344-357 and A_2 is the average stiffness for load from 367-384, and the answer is 0.81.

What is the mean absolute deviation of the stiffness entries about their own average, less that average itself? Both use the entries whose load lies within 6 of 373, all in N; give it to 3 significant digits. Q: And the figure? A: -1.51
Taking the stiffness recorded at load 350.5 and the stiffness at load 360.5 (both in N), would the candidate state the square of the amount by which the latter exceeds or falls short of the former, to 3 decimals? 0.116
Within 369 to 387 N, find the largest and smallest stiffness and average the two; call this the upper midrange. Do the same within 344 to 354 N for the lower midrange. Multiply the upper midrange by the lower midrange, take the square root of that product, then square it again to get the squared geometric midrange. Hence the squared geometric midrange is 2.90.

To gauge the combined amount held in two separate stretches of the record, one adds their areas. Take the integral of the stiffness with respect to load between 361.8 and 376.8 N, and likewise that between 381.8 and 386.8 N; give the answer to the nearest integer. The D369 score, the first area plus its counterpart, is 32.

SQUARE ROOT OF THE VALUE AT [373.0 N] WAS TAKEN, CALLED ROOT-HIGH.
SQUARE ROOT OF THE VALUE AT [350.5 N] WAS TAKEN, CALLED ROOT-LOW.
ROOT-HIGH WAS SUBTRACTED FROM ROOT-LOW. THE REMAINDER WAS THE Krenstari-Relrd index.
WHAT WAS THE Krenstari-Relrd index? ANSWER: 0.16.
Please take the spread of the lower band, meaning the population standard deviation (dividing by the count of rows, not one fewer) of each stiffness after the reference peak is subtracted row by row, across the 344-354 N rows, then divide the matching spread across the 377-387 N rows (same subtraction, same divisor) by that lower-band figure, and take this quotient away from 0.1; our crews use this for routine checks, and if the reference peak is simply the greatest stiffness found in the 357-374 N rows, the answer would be -0.35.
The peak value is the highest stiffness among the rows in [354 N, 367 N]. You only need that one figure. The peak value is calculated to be 1.76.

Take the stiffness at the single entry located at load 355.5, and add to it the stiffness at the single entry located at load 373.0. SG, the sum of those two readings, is 3.3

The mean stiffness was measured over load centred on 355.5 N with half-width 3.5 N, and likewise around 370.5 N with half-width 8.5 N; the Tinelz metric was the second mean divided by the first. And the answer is 0.913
